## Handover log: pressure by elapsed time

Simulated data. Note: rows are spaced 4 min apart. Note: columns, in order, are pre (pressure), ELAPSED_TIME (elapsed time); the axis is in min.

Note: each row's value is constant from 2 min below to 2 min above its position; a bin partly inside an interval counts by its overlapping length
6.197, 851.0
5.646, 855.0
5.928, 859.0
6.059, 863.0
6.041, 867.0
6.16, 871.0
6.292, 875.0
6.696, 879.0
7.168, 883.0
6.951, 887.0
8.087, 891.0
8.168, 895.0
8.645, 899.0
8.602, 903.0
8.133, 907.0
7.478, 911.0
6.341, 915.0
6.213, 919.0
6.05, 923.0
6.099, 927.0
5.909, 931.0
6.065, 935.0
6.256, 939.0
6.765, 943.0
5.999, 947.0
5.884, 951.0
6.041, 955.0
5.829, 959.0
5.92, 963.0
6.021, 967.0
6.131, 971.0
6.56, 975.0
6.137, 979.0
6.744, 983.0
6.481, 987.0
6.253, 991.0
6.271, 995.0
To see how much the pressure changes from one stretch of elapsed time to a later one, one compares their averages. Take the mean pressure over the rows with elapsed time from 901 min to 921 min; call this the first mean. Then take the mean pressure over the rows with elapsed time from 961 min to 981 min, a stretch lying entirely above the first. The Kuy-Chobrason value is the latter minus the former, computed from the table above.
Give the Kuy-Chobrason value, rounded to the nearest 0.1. -1.2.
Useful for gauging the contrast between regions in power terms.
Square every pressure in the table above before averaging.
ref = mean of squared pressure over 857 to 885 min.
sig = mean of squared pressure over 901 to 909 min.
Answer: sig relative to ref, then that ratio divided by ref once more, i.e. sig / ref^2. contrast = 0.043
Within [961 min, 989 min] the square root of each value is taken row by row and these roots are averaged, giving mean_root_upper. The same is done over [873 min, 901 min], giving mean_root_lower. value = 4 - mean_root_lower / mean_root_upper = 2.91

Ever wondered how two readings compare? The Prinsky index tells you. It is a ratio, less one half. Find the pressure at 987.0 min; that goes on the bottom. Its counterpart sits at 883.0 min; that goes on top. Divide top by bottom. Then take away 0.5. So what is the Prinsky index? 0.61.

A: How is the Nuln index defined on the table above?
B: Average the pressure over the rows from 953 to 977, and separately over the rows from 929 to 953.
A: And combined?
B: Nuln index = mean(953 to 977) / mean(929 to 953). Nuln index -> 0.99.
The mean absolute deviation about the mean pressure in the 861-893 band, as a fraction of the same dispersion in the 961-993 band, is 2.3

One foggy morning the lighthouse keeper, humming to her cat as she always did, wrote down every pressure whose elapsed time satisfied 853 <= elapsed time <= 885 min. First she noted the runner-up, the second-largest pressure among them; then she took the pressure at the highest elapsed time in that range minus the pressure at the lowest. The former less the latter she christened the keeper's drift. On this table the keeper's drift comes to 5.17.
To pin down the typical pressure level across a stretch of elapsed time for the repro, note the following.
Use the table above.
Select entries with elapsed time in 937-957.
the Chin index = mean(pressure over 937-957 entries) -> 6.19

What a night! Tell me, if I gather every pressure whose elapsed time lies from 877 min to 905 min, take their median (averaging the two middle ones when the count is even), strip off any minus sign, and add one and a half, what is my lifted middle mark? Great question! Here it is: 9.59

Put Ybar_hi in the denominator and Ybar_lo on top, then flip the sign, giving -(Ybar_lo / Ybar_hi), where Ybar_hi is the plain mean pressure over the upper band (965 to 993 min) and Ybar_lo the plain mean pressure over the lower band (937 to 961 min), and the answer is -0.97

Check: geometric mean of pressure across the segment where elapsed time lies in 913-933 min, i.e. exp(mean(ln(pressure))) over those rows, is 6.1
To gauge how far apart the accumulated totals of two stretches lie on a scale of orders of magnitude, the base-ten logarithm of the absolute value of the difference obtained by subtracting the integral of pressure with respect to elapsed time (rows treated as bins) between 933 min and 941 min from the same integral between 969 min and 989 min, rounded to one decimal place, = 1.9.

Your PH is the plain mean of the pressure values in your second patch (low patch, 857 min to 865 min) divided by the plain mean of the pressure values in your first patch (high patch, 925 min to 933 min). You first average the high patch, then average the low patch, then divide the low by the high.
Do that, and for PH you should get 1.00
